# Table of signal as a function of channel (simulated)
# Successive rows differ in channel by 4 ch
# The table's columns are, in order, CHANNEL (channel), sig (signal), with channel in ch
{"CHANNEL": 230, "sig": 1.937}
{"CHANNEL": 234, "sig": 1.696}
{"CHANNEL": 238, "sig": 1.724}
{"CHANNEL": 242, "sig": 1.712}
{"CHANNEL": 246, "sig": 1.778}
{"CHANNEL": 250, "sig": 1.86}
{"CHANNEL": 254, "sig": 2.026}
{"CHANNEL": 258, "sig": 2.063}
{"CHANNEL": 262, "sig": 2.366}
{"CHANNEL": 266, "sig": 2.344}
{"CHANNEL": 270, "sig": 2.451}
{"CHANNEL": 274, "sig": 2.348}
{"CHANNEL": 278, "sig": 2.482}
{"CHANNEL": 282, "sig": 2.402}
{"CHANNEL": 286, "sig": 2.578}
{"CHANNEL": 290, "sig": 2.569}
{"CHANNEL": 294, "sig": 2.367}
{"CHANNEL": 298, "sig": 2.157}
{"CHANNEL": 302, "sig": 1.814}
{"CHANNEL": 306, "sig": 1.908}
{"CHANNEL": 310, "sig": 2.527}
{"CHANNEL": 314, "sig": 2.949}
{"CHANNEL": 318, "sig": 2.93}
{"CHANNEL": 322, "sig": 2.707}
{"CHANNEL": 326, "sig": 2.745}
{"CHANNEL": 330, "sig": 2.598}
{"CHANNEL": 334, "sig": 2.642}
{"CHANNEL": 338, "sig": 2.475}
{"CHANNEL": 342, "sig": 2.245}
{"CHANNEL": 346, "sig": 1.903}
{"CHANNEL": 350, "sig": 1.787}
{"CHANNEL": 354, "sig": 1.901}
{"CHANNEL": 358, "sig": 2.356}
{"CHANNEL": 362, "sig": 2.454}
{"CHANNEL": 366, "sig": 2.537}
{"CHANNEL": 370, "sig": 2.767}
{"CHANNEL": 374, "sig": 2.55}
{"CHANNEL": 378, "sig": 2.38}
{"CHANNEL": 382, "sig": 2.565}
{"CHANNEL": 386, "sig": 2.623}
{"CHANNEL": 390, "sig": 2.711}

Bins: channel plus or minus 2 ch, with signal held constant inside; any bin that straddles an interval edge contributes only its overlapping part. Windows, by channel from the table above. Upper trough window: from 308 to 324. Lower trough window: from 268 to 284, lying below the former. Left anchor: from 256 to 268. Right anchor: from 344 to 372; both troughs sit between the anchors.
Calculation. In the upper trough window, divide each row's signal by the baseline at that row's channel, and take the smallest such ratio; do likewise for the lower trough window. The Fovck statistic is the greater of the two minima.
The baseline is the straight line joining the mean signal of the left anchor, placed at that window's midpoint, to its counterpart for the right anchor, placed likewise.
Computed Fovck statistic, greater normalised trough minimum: 1.12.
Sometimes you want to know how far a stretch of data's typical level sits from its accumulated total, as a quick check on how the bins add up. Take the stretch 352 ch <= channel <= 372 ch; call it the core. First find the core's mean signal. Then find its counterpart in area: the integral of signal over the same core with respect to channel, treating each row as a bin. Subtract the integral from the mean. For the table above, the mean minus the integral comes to -46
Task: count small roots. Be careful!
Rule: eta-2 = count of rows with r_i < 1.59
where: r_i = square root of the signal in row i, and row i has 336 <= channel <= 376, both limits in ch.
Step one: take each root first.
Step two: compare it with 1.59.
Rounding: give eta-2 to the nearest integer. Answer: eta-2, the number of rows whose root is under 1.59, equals 7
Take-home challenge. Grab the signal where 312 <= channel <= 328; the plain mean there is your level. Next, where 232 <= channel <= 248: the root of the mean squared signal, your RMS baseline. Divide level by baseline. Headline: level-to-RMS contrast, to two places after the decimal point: 1.64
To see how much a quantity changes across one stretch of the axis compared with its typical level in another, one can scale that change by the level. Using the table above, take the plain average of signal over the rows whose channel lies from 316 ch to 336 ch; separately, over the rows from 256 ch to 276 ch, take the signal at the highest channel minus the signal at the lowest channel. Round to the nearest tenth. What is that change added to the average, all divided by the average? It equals 1.1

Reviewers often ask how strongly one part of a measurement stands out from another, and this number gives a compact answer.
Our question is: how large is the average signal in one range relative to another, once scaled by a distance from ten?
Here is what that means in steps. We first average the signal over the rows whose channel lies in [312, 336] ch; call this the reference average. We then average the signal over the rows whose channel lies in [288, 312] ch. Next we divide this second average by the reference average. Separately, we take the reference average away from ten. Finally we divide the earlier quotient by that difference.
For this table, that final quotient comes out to 0.111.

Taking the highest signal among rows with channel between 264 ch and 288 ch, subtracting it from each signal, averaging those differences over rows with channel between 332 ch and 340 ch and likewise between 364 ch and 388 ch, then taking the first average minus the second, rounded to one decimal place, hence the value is 0.0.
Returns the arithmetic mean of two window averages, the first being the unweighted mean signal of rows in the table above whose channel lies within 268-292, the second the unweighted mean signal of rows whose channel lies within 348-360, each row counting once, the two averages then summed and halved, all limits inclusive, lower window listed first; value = 2.24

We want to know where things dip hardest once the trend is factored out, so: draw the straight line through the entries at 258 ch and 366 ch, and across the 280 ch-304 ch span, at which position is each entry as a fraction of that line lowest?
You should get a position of 302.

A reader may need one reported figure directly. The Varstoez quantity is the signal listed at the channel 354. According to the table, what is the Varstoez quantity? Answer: 1.901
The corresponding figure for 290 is 2.569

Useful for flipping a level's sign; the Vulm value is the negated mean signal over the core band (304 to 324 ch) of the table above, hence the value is -2.60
